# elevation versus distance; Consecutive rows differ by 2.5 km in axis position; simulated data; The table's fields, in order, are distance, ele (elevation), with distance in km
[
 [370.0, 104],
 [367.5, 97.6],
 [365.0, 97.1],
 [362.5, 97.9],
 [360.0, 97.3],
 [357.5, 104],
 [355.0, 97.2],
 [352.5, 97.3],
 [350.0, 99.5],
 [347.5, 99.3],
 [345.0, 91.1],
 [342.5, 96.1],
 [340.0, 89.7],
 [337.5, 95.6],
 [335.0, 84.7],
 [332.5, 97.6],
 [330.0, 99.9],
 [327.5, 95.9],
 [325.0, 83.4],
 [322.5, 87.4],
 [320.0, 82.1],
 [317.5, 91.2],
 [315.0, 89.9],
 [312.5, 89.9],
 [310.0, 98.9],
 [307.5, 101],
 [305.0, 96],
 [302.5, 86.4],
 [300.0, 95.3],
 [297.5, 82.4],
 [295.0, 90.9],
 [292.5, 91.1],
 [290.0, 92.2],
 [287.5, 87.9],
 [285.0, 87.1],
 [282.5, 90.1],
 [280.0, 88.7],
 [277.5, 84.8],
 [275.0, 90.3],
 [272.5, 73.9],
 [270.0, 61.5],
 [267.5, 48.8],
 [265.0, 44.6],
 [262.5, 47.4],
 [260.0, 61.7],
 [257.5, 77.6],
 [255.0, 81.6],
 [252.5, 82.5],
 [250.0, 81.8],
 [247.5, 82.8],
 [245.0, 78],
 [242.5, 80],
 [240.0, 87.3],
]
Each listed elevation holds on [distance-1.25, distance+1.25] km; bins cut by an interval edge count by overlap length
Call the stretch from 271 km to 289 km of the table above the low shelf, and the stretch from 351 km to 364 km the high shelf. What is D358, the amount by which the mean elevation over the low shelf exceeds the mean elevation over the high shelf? -13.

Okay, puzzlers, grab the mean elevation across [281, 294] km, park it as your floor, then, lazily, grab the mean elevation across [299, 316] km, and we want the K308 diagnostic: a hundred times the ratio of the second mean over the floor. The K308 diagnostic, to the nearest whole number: 105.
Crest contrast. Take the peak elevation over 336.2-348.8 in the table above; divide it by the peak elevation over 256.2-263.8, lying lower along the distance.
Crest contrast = 1.28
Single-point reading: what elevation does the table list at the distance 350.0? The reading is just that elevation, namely 99.5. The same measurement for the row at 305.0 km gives 96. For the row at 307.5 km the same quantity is 101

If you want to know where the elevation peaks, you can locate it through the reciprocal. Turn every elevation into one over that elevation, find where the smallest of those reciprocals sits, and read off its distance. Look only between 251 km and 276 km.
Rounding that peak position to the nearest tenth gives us 275.0 km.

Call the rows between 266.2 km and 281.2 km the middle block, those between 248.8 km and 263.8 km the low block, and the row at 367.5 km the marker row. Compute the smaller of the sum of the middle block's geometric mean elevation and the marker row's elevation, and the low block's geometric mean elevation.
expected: 71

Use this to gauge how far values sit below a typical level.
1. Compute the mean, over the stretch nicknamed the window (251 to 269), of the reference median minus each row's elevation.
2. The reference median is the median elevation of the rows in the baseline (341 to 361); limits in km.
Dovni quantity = 34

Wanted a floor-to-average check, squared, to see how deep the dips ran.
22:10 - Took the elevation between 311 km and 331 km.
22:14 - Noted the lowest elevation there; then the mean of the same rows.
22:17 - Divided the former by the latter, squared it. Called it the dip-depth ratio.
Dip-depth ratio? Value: 0.83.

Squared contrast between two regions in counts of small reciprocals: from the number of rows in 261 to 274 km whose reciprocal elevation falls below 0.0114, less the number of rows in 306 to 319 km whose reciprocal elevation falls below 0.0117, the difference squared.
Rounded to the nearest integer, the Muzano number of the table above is 25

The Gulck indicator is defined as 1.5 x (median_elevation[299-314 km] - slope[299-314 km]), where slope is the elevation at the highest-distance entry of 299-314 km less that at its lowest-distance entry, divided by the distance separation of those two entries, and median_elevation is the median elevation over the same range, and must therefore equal 144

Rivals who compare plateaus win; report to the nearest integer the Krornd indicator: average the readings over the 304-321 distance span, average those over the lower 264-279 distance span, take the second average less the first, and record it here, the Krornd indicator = -25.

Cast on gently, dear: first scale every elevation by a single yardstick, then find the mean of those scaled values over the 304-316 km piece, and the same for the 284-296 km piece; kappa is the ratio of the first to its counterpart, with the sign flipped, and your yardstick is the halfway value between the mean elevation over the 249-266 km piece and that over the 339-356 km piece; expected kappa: -1.06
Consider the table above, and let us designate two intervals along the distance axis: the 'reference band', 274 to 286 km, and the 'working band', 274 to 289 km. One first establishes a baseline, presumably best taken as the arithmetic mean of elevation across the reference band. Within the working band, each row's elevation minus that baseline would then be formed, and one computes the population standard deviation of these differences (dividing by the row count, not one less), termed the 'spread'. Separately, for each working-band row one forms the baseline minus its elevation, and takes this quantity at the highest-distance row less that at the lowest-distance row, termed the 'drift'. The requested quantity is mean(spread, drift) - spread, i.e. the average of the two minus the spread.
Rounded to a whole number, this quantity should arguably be 0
